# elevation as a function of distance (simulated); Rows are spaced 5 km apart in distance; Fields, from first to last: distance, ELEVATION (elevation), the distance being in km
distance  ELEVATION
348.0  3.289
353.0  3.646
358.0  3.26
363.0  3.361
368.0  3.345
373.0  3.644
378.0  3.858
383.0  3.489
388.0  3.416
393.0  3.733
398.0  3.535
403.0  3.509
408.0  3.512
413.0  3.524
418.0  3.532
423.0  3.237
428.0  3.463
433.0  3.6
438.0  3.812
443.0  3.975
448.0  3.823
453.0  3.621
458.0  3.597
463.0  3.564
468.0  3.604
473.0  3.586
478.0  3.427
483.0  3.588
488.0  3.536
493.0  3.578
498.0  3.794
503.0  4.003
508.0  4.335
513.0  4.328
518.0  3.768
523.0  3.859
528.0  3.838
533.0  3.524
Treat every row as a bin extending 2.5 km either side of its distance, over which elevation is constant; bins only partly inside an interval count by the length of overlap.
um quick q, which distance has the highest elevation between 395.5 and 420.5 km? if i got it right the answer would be 398.0 km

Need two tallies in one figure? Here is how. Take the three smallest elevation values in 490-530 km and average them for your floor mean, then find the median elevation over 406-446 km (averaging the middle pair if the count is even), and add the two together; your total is 7.24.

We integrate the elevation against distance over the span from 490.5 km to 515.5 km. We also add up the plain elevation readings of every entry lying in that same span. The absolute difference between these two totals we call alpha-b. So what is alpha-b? 80.2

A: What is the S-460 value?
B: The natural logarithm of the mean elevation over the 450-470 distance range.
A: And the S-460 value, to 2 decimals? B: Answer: 1.28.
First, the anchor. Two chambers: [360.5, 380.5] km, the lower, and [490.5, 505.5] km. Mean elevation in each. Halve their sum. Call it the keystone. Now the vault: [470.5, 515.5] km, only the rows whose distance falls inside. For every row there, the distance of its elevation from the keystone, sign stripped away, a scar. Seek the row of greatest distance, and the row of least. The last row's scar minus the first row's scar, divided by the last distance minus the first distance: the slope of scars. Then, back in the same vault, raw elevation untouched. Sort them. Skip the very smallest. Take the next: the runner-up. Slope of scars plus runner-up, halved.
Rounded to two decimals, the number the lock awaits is 1.78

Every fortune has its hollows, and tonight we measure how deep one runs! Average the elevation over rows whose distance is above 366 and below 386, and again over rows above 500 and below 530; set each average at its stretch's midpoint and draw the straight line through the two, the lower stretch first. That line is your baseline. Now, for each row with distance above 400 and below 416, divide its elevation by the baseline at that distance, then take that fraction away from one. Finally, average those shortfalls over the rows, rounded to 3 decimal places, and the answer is 0.046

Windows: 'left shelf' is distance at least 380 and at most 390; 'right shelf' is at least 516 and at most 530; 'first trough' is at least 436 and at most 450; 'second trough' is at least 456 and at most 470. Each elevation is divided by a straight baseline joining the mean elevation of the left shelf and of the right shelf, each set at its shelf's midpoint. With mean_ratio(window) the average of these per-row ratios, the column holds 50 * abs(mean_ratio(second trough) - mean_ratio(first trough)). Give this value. 5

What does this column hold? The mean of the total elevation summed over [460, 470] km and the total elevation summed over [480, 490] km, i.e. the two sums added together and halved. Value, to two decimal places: 7.15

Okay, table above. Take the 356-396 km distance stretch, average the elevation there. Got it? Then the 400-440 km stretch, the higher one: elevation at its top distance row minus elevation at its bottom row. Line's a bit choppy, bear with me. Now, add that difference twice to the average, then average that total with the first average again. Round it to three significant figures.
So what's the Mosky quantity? 3.82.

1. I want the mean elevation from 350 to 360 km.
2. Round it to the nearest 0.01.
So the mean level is 3.45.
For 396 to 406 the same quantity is 3.52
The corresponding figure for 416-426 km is 3.38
